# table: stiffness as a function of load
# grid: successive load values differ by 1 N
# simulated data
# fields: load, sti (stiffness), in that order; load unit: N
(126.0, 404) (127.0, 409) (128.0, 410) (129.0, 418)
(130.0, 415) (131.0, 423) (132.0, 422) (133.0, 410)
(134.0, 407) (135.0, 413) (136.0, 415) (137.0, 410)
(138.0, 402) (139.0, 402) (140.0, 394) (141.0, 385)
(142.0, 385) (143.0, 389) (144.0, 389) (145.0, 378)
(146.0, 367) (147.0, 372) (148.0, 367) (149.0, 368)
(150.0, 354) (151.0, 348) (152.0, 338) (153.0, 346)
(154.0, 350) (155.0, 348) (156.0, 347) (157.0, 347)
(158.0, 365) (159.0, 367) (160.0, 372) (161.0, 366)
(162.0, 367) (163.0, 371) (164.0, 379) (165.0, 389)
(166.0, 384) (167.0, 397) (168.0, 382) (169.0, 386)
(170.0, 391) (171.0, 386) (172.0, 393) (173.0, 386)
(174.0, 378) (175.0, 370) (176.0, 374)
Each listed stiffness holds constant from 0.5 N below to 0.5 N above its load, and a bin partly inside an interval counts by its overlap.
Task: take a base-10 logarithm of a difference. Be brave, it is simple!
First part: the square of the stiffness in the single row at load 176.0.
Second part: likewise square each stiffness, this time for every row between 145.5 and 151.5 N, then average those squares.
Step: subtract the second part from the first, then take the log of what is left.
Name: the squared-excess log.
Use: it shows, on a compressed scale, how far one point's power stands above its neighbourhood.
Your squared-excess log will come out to 3.92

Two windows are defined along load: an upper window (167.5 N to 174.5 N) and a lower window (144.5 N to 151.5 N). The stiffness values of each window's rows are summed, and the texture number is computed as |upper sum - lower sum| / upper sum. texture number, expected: 0.05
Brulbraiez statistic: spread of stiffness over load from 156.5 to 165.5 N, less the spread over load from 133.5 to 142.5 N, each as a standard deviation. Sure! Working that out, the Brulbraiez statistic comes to 0.1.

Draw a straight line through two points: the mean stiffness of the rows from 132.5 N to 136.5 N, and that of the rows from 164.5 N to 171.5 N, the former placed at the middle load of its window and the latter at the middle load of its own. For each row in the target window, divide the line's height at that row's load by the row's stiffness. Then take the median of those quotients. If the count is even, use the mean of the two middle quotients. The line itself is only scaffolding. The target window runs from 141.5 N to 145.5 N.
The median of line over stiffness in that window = 1.05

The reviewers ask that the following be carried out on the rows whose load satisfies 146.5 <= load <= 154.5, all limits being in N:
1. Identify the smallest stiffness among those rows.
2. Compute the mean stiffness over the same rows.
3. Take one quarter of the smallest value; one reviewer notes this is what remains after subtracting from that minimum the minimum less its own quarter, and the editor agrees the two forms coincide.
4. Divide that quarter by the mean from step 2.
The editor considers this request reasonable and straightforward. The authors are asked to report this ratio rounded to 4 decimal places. 0.2378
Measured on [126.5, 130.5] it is 0.2476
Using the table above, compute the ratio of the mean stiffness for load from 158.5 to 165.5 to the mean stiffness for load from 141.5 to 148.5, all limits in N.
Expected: 0.99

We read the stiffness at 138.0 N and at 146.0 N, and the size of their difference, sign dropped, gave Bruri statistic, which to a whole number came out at 35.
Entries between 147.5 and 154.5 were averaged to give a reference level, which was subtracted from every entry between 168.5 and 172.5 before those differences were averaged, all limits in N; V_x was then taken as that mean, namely 36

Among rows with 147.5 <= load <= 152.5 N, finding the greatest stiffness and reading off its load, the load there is 149.0 N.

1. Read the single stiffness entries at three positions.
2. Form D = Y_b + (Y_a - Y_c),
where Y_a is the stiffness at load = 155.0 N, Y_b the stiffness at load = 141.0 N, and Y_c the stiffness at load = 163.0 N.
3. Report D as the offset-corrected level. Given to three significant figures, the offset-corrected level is 362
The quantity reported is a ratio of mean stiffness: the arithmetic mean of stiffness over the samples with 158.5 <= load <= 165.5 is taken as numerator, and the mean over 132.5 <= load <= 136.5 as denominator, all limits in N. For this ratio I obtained 0.91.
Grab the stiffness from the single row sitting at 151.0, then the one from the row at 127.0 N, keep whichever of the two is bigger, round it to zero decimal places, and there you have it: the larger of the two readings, 409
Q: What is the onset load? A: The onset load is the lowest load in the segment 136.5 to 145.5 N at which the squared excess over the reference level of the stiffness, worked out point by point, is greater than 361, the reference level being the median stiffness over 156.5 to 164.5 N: 137.0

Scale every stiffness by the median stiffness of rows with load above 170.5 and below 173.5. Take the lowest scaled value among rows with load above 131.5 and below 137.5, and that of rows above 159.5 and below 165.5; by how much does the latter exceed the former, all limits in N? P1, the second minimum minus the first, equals -0.11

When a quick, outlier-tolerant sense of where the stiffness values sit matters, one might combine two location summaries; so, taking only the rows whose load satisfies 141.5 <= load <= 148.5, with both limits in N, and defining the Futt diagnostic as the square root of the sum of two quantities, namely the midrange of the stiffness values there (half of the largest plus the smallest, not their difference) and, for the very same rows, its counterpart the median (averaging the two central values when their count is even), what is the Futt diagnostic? 27.5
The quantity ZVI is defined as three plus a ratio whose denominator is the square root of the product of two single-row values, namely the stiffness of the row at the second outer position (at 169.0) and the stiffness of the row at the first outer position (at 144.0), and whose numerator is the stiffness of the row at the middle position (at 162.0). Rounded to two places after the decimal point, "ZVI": 3.95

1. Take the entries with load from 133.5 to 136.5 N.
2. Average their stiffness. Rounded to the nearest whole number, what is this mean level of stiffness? 412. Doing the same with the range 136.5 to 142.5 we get 396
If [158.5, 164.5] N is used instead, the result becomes 370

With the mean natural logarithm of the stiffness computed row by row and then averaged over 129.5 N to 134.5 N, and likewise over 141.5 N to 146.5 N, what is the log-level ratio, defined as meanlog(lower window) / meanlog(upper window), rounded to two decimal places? 1.01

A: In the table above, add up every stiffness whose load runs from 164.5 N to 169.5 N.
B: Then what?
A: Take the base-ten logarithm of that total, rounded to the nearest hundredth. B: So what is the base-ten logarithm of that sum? 3.29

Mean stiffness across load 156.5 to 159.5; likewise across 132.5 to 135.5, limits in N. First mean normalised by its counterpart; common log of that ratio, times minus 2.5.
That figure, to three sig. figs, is 0.142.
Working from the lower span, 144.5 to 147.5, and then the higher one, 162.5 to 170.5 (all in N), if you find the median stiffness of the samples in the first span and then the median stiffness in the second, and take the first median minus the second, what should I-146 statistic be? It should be -13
